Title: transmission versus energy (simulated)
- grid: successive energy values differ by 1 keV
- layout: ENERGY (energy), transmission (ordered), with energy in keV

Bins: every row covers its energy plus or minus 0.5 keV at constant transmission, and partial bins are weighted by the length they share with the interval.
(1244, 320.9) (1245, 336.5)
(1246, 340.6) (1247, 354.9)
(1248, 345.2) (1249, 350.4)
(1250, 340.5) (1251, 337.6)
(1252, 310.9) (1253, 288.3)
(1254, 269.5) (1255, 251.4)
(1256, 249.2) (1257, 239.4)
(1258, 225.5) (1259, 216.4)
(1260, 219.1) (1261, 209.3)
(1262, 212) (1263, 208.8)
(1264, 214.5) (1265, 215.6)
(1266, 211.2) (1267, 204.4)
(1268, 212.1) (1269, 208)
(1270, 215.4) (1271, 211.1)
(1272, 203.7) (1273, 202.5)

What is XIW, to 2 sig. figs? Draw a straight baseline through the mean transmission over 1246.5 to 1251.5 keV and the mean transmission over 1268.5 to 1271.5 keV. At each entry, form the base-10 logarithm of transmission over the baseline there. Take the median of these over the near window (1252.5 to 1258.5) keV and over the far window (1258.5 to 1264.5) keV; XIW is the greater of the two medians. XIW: -0.085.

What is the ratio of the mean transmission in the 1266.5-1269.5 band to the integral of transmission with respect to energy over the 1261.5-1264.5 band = 0.33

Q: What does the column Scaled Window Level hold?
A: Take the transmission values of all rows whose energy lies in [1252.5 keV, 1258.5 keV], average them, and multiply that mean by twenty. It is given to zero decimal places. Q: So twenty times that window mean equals 5078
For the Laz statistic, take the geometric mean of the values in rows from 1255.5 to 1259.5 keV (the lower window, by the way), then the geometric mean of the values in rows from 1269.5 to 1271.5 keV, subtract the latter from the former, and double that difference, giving 38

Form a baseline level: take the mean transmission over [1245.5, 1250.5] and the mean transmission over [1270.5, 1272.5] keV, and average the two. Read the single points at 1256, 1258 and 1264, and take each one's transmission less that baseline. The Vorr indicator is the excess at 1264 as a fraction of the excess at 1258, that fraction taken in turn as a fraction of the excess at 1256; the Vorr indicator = -0.04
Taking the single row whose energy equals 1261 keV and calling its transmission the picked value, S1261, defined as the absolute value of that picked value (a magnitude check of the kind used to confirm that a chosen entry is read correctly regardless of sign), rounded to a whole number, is 209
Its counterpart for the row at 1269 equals 208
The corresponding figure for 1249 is 350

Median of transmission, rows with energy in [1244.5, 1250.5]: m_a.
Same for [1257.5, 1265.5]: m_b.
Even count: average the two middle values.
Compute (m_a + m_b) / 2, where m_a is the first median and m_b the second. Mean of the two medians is 279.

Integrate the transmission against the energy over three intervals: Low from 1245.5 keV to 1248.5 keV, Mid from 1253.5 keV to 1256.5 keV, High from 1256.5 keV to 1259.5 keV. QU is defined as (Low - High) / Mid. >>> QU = 0.47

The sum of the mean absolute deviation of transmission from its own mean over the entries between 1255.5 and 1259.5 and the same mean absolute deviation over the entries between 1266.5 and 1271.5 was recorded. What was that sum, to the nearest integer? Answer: 15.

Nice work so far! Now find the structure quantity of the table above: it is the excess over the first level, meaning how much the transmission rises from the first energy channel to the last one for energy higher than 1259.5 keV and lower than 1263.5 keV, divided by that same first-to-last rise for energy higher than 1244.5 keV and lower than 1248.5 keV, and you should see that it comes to -1.2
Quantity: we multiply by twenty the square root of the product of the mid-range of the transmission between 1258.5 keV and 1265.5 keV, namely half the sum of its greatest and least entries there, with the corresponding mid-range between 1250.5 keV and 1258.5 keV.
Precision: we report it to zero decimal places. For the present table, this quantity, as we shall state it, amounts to 4909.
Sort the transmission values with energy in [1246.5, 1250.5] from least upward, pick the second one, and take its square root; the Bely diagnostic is 18.6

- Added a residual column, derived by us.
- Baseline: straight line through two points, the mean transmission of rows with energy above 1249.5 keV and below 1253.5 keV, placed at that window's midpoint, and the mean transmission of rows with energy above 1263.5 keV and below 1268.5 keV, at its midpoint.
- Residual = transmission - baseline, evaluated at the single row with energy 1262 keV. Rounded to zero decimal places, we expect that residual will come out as -29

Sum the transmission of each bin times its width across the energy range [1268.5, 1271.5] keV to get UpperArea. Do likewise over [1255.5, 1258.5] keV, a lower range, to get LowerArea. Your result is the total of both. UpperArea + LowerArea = 1349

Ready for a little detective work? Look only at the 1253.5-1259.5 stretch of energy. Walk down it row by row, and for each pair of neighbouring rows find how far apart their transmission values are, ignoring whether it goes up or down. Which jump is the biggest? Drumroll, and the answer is 18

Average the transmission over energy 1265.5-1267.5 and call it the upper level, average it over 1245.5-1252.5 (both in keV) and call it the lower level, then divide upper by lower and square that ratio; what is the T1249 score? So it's 0.37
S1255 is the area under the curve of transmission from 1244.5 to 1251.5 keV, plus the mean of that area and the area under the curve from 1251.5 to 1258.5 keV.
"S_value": 4526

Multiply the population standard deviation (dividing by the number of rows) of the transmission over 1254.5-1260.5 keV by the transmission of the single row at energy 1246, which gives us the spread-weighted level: 4747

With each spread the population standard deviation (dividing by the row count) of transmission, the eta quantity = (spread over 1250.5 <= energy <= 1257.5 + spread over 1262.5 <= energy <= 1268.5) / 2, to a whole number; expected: 19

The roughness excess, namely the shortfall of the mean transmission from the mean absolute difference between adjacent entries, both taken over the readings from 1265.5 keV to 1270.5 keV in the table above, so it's -204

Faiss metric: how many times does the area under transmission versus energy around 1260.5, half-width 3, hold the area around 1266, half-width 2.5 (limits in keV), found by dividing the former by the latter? 1.2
